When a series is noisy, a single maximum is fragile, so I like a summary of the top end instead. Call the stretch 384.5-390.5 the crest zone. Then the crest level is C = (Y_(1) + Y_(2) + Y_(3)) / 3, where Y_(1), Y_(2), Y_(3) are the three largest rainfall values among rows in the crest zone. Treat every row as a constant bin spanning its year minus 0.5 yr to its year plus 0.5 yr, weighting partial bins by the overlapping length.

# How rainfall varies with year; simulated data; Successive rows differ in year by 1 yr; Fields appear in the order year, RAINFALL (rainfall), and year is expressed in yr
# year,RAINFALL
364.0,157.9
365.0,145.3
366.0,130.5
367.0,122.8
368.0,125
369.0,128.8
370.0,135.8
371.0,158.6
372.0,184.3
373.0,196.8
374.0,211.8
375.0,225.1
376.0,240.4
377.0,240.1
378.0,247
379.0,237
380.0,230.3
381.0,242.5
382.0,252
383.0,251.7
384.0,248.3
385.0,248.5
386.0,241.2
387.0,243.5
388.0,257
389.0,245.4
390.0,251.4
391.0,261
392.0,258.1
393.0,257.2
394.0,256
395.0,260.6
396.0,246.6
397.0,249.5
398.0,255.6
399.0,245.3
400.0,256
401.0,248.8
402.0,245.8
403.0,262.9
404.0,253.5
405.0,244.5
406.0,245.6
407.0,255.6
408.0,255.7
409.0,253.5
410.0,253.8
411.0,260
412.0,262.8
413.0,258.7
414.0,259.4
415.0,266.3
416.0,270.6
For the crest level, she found 252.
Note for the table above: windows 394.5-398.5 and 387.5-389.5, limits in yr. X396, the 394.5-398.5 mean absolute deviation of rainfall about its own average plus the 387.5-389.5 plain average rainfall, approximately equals 256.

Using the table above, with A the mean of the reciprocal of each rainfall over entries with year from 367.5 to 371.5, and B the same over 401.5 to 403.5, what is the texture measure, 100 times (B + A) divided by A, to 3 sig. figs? 153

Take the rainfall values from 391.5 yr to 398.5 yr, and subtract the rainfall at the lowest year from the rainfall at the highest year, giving -2.5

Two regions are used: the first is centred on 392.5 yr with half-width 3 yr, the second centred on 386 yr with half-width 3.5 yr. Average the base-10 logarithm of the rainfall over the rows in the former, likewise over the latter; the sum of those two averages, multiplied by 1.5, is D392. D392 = 7.21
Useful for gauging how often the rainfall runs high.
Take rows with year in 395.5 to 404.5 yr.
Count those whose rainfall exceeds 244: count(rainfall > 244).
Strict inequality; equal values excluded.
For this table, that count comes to 9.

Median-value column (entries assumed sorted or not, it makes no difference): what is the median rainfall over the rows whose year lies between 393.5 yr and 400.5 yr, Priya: 256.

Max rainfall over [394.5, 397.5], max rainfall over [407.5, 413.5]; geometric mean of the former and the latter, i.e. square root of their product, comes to 262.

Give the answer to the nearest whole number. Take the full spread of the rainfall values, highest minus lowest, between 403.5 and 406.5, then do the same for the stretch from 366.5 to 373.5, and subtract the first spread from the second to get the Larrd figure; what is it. 65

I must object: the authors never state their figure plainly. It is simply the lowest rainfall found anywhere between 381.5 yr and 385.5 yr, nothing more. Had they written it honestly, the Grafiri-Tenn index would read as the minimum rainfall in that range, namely 248.3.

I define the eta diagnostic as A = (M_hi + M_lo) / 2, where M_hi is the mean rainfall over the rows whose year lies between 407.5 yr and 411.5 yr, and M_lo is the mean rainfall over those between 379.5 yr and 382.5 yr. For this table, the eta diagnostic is 249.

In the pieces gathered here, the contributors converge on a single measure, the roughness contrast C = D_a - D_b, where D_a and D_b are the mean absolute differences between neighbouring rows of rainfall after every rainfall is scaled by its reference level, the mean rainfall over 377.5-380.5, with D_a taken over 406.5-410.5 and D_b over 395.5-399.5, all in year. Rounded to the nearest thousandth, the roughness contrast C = -0.023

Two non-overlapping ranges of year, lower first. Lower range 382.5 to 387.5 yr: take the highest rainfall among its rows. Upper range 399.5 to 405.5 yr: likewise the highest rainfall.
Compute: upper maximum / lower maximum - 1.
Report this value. 0.044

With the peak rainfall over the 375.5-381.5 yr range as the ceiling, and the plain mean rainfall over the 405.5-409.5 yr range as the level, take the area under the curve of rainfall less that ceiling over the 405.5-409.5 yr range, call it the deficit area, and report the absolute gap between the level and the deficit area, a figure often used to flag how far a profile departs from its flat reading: 230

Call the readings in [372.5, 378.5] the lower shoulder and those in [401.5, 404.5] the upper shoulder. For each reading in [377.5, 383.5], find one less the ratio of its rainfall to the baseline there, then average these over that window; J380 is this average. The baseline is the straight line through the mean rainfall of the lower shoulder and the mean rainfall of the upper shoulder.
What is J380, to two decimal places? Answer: -0.05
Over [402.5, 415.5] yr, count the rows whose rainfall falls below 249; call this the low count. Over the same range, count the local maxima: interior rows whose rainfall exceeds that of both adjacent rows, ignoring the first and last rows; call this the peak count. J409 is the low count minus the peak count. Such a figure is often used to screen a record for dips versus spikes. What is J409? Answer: 0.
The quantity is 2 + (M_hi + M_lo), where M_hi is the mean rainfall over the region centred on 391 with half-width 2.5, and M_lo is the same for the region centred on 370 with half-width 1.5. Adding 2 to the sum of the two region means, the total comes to 398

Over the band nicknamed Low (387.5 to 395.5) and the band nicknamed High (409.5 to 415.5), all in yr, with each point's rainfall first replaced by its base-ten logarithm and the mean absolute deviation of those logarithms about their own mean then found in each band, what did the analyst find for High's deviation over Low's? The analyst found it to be 0.76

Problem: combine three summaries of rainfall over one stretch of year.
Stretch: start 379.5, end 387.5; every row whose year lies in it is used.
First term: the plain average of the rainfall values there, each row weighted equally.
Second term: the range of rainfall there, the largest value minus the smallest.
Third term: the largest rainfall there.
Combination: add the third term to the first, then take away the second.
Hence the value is 475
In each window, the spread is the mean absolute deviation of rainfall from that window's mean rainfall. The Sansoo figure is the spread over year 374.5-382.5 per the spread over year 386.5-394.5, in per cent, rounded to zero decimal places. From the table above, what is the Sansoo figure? 123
